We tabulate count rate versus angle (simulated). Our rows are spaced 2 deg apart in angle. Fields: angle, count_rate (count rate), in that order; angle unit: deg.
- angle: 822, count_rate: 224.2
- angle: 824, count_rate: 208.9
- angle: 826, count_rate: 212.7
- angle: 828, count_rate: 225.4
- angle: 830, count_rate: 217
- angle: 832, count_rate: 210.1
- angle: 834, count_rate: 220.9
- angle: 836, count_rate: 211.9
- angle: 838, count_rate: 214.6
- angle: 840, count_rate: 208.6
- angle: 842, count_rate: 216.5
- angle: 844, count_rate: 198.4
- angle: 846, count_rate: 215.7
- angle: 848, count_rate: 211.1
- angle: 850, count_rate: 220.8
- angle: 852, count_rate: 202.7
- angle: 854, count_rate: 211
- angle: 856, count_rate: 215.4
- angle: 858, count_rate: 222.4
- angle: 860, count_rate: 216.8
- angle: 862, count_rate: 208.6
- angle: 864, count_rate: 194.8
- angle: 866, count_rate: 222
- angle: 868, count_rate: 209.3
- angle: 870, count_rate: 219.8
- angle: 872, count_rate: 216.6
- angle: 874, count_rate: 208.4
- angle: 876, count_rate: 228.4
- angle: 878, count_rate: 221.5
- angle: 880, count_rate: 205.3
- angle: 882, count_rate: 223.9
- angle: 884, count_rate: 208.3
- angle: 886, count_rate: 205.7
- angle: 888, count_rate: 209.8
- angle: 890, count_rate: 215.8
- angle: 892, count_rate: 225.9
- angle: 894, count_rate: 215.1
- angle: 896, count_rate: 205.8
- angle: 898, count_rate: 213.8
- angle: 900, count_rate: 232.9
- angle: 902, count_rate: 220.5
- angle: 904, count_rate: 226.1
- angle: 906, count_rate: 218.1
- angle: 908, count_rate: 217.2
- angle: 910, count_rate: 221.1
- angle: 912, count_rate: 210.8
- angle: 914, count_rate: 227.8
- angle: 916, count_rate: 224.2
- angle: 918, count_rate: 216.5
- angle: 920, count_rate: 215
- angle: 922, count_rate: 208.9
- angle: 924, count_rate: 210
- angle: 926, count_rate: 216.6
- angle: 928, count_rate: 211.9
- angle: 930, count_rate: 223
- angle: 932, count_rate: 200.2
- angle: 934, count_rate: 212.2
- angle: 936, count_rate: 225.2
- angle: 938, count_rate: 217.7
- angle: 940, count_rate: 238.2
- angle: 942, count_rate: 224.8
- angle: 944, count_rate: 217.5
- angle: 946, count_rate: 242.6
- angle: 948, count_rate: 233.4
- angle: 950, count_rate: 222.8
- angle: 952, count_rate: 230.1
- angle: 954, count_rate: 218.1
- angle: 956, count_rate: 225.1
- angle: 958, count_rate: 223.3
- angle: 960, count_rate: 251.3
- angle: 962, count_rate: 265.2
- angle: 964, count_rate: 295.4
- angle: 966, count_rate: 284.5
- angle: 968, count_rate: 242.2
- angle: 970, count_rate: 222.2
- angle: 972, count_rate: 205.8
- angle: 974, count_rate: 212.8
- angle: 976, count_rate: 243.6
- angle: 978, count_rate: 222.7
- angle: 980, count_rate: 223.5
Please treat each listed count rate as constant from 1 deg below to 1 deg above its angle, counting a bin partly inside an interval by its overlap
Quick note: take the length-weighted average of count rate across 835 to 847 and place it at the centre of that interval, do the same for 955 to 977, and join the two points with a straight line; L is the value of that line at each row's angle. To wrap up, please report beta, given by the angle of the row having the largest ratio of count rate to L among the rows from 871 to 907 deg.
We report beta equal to 876 deg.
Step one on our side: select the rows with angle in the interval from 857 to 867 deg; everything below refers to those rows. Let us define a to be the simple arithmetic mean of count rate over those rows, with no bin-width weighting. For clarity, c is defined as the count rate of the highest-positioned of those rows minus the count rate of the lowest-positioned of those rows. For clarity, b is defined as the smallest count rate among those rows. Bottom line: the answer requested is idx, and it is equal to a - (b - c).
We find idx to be 18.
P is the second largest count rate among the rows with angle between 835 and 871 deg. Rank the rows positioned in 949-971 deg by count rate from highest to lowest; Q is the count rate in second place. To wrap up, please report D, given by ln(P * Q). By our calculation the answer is 11.1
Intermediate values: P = 222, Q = 284.5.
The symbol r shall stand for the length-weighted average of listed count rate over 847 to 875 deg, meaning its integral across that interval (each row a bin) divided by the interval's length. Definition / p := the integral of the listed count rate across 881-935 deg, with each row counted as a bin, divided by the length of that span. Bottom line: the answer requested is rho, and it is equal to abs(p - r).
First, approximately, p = 216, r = 213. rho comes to 3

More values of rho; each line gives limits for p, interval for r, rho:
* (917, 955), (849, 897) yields 6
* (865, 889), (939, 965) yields 23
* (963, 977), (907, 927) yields 27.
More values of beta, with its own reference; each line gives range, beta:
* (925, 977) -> 964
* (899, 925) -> 900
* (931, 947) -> 946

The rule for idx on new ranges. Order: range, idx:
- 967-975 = -14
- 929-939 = 10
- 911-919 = 15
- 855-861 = 4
